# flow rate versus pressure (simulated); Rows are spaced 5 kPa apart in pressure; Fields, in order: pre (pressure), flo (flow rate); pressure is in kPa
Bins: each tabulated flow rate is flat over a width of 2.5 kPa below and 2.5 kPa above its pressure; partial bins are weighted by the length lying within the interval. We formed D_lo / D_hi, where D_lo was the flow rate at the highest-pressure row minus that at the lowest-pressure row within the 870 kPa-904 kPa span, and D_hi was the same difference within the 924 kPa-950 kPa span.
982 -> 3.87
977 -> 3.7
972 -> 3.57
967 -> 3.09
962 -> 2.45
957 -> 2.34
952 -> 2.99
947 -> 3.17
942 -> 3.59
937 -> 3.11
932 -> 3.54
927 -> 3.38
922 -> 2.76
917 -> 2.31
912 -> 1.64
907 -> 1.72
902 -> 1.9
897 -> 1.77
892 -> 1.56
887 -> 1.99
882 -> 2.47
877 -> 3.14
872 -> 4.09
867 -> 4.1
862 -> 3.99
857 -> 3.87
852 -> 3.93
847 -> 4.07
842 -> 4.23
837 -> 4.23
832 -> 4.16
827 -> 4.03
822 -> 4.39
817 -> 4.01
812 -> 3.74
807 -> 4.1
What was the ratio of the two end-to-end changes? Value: 10.4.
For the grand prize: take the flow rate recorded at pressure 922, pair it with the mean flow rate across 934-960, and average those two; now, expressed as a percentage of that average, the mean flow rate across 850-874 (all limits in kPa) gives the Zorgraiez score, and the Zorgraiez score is 138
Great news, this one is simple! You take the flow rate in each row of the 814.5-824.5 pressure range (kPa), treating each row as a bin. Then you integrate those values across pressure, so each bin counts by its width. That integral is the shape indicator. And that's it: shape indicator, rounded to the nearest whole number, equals 42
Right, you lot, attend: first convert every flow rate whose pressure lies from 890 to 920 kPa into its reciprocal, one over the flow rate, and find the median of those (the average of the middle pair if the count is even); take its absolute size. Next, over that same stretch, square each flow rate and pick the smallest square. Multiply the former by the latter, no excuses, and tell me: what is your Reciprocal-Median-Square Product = 1.39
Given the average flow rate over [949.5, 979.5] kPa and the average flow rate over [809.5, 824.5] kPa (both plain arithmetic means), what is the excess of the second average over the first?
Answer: 1.0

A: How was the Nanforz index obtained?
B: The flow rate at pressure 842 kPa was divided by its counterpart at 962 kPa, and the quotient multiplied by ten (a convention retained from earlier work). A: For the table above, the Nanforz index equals 17.3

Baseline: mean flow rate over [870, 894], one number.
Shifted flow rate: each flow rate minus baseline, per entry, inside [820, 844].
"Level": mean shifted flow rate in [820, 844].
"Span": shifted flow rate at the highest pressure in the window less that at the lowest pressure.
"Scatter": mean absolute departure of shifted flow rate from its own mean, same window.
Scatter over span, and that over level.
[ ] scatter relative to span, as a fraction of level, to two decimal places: -0.36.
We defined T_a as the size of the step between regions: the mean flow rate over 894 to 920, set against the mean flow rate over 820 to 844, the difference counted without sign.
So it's 2.3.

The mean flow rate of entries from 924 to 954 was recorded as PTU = 3.3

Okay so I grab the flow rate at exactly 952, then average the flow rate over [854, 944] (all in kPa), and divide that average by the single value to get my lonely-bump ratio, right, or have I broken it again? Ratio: 0.95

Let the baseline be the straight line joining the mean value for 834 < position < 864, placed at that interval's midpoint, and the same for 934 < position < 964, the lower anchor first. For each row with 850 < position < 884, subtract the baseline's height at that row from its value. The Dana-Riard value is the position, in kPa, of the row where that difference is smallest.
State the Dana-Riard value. 882 kPa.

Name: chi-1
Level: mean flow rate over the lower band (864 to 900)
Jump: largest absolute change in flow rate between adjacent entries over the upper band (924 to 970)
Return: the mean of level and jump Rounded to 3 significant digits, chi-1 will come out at 1.69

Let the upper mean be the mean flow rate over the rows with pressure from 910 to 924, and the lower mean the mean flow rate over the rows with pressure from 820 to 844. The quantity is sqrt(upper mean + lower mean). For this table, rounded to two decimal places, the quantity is 2.54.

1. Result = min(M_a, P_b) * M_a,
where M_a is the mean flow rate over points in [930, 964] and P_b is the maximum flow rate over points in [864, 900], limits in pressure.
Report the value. 9.2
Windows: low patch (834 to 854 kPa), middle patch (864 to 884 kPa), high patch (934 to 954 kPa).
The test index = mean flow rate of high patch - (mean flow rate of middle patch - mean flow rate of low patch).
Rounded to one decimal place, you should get 3.9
